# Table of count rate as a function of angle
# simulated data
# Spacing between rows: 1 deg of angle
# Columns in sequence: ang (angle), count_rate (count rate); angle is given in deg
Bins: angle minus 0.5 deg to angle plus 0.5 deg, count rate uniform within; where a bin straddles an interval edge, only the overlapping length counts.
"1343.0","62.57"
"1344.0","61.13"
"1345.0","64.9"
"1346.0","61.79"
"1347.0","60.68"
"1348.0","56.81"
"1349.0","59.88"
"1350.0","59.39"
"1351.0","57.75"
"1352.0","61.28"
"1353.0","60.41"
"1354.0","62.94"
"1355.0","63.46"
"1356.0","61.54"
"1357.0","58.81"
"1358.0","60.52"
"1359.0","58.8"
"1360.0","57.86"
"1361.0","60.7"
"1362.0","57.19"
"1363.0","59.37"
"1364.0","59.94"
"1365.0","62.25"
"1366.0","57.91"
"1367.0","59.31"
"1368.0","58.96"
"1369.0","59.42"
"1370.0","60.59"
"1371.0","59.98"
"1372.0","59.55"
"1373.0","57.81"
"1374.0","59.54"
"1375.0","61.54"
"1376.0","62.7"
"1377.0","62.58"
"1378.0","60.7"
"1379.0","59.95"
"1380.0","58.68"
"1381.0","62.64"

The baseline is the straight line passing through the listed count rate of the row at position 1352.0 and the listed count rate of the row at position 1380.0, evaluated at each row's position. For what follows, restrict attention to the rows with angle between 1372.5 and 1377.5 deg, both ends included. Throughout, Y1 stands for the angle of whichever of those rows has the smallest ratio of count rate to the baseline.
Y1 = 1373.0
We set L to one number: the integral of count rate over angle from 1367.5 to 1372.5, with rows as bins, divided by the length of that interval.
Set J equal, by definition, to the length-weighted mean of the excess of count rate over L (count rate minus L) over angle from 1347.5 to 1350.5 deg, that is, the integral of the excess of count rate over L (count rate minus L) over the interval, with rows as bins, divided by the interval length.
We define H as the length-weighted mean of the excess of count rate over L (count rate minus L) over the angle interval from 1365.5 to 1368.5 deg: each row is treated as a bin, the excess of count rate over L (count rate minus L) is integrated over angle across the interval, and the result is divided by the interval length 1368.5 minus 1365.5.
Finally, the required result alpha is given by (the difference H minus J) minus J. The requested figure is 1.0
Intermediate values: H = -1.0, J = -1.0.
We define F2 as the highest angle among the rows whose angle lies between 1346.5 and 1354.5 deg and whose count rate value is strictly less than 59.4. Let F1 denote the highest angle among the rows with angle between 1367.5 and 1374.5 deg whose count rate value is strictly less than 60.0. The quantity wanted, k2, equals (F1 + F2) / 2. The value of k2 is 1362.5 deg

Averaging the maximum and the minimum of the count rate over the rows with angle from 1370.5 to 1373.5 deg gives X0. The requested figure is 58.9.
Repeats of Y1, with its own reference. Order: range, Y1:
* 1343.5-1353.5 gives 1348.0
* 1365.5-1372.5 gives 1366.0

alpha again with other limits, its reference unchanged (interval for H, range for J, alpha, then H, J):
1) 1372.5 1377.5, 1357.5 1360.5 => 2.4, 1.1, -0.6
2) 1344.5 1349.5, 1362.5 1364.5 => 1.2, 1.1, 0.0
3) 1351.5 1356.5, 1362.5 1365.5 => 0.6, 2.2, 0.8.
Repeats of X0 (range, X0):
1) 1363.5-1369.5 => 60.1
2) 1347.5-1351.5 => 58.3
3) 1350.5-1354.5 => 60.3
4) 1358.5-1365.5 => 59.7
